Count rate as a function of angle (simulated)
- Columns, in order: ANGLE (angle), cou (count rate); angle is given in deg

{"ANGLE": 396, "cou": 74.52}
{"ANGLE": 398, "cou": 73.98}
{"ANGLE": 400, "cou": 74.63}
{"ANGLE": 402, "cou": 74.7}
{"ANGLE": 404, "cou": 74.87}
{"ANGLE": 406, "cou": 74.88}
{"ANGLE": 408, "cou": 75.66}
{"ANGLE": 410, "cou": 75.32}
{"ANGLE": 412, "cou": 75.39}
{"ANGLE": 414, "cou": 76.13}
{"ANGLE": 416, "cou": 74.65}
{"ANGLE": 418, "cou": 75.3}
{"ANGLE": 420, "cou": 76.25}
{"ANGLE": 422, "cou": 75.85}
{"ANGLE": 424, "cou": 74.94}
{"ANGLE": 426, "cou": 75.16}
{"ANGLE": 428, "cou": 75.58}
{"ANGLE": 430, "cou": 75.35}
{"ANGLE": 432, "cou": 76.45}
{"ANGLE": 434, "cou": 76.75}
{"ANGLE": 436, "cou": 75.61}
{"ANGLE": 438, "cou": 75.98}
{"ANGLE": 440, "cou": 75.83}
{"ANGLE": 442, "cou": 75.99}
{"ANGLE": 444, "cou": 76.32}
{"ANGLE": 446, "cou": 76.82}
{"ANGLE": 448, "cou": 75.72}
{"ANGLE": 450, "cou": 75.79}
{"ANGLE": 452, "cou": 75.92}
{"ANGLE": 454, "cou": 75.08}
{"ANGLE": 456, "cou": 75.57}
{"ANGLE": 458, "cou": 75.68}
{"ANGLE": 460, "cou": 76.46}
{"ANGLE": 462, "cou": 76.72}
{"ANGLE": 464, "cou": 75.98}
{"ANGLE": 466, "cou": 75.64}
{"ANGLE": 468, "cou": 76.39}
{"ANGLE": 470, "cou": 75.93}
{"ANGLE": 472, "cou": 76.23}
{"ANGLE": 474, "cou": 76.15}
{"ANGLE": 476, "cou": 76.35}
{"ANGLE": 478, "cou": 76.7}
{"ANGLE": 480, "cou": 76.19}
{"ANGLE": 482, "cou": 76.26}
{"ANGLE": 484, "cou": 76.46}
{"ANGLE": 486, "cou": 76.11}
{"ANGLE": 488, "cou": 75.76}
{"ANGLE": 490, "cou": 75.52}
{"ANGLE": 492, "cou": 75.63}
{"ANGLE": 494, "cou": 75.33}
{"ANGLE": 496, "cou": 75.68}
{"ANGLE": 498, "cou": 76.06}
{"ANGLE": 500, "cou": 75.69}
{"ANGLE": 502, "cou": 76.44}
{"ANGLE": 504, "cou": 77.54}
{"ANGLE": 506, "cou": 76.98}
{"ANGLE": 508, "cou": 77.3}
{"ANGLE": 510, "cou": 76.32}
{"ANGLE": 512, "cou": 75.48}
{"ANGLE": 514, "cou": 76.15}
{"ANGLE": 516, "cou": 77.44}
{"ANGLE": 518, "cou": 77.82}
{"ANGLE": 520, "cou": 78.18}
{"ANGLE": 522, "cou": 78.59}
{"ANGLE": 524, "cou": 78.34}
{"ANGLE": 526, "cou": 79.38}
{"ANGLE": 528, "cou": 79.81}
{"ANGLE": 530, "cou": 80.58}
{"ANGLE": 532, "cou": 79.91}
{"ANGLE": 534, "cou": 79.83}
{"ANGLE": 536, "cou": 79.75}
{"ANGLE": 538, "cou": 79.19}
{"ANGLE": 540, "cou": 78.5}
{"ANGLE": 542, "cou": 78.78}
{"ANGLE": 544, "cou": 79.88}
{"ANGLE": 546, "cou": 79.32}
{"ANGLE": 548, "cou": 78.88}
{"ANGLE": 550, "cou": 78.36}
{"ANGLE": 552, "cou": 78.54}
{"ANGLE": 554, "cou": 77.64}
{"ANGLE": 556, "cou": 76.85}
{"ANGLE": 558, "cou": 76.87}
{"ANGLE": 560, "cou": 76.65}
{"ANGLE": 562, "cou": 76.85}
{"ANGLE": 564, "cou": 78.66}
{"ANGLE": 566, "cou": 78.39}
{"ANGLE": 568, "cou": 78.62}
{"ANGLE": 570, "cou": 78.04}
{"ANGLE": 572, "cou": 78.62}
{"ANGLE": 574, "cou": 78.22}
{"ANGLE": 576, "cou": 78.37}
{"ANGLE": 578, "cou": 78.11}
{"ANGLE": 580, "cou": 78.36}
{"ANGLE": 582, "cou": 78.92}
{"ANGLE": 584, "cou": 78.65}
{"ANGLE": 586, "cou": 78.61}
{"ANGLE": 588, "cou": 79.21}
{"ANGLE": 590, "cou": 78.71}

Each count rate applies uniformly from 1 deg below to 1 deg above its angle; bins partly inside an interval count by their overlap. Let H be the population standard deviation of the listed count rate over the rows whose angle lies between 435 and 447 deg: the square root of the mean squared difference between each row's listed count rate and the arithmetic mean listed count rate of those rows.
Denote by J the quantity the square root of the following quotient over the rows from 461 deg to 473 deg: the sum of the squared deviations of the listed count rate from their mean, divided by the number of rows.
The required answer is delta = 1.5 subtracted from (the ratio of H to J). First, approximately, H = 0.39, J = 0.35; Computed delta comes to -0.4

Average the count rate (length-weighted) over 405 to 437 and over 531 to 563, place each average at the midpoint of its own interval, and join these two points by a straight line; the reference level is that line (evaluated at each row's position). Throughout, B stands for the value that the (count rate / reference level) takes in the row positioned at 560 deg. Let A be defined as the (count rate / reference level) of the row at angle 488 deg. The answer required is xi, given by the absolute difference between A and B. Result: 0.009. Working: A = 0.98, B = 0.97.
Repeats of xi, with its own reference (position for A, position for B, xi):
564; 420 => 0.012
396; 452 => 0.002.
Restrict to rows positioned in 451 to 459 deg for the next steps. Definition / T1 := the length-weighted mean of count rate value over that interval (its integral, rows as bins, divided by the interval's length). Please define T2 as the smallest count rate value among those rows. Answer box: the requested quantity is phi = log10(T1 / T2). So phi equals 0.0028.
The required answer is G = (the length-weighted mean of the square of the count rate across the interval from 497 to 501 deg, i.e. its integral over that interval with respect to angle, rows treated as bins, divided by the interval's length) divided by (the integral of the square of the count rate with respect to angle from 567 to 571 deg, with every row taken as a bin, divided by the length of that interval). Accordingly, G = 0.94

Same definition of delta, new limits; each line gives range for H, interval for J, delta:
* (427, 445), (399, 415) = -0.6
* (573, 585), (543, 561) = -1.3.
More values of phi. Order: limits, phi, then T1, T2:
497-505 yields 0.0042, 76.4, 75.69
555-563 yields 0.0009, 76.8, 76.65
